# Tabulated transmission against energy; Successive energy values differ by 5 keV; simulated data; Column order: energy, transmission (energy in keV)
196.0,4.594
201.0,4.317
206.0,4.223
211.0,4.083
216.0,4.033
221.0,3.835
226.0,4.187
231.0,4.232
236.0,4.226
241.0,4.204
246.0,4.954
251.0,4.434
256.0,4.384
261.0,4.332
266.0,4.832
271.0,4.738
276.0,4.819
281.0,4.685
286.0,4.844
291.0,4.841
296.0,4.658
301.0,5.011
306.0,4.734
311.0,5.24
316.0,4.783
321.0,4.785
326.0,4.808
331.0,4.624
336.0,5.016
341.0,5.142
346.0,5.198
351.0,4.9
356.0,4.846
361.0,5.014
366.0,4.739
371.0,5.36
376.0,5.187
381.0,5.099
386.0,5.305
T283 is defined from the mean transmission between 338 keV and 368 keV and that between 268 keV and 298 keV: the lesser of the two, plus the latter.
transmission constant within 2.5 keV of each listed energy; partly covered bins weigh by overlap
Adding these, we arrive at 9.53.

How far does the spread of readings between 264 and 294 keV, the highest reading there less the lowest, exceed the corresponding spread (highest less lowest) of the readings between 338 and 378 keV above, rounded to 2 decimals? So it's -0.46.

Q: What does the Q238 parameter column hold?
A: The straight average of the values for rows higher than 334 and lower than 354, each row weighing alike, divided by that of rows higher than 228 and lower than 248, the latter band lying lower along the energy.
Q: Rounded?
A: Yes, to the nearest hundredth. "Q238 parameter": 1.15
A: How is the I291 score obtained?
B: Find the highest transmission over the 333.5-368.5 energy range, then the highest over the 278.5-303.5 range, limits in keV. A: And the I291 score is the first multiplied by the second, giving 26.0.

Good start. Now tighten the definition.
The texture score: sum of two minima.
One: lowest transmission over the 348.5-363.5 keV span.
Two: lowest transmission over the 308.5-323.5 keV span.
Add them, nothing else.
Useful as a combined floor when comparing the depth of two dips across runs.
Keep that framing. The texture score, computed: 9.6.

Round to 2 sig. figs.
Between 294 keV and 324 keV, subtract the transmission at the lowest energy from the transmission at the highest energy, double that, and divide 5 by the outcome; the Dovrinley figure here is 20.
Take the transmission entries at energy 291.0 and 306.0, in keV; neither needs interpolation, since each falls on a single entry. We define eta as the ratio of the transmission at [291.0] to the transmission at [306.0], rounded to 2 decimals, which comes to 1.02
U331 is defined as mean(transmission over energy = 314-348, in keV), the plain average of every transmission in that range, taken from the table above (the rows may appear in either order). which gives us 4.9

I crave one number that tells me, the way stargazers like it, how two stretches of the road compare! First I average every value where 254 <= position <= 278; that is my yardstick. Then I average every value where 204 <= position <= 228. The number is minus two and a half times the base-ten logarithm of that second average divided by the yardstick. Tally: 0.14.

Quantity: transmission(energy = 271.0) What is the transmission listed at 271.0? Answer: 4.738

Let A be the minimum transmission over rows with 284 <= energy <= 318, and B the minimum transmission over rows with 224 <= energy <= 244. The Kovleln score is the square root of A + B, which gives 2.97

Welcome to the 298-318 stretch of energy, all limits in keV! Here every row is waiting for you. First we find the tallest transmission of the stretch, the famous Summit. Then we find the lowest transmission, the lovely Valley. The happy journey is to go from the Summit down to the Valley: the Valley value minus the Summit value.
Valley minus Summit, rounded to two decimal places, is -0.51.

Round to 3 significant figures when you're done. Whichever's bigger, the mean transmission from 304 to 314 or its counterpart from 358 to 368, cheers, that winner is 4.99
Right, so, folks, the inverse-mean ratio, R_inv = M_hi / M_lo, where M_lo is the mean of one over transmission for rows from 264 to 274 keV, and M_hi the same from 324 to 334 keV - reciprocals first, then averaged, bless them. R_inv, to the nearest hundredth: 1.01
